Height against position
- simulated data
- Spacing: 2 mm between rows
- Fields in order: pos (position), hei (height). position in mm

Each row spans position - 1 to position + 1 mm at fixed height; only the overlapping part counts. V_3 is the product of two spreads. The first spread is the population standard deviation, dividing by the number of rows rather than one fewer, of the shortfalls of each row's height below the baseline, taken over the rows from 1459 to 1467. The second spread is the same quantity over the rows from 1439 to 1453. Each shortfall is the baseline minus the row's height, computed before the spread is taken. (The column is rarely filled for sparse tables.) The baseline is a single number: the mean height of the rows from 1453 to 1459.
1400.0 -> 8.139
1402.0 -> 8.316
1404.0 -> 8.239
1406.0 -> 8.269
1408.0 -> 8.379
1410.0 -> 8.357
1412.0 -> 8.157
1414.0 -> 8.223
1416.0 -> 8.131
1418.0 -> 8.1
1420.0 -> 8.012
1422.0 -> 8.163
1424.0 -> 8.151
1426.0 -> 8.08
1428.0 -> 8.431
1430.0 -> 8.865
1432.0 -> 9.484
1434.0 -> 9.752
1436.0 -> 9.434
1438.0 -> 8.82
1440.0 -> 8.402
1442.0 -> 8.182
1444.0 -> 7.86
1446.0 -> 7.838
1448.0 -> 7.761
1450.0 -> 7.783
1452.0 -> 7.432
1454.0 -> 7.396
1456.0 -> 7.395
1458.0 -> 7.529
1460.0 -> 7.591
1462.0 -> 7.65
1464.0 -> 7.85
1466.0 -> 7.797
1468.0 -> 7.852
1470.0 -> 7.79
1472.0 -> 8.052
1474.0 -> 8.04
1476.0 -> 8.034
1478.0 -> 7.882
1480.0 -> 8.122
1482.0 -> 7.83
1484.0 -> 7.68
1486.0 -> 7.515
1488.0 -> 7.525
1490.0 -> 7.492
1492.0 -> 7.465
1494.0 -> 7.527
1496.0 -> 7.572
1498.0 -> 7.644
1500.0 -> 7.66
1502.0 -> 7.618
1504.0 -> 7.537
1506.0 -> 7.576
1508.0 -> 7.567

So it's 0.031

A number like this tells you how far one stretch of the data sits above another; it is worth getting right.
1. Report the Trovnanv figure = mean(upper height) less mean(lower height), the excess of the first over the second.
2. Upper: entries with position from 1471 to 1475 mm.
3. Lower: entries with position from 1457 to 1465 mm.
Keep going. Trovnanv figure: 0.4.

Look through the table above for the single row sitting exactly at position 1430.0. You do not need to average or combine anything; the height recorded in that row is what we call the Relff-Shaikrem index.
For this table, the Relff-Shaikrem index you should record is 8.865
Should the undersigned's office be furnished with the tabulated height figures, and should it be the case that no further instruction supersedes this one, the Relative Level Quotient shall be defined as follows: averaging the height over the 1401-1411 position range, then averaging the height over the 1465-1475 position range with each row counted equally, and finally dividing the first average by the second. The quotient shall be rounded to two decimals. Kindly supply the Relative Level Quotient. 1.05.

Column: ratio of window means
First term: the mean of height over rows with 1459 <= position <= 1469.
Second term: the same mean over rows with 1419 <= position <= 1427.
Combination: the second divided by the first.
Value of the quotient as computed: 1.046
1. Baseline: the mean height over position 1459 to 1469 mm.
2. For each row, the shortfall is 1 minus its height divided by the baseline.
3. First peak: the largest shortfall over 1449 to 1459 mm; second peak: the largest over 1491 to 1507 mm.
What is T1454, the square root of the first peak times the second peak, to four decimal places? 0.0408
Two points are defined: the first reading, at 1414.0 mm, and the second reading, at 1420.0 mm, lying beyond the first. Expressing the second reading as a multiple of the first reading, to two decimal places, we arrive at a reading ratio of 0.97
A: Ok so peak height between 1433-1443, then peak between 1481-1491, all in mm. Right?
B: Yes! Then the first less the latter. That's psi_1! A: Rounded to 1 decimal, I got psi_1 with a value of 1.9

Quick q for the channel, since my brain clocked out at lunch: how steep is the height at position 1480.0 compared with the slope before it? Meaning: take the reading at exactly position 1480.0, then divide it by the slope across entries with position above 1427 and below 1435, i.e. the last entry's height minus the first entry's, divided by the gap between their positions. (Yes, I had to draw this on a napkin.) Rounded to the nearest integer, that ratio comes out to 37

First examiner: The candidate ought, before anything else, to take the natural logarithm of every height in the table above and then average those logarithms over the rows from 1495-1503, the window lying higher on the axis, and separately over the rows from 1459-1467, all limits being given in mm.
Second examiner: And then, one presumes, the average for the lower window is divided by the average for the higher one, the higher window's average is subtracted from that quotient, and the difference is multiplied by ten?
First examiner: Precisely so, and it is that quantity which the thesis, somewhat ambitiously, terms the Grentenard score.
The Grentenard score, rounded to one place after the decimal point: -10.2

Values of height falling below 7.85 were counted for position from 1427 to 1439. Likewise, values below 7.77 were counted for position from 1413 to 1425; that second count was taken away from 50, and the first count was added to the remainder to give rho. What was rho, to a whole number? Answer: 50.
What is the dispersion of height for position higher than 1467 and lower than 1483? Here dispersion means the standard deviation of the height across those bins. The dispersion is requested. 0.12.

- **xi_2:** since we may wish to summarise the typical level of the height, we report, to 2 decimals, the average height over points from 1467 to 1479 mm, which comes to 7.94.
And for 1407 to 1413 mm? 8.30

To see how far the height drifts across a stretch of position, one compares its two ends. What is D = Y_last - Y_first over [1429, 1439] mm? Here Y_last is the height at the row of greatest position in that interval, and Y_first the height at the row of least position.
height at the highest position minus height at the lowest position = 0.0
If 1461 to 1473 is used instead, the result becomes 0.4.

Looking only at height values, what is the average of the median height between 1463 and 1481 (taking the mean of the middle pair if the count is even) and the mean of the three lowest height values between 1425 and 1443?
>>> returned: 8.05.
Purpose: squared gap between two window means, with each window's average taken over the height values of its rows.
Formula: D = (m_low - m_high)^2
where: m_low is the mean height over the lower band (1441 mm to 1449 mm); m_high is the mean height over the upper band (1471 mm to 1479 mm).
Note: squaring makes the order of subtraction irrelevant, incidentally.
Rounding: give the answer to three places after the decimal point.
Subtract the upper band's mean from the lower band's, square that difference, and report 0.008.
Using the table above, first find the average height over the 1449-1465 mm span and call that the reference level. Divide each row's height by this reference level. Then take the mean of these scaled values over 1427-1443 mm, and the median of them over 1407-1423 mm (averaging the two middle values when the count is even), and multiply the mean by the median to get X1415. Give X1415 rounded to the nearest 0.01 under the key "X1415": 1.27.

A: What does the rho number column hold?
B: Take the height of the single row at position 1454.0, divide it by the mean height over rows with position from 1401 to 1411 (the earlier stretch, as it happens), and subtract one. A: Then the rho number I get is -0.110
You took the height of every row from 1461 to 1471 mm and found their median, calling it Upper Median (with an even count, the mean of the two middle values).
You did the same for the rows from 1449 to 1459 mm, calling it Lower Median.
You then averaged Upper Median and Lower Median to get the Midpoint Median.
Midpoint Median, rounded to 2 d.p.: 7.61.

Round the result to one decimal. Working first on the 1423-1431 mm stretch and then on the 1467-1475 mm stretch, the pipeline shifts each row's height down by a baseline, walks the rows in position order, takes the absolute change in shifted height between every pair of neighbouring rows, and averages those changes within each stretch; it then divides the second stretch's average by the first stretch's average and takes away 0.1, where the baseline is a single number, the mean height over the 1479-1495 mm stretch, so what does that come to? 0.3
